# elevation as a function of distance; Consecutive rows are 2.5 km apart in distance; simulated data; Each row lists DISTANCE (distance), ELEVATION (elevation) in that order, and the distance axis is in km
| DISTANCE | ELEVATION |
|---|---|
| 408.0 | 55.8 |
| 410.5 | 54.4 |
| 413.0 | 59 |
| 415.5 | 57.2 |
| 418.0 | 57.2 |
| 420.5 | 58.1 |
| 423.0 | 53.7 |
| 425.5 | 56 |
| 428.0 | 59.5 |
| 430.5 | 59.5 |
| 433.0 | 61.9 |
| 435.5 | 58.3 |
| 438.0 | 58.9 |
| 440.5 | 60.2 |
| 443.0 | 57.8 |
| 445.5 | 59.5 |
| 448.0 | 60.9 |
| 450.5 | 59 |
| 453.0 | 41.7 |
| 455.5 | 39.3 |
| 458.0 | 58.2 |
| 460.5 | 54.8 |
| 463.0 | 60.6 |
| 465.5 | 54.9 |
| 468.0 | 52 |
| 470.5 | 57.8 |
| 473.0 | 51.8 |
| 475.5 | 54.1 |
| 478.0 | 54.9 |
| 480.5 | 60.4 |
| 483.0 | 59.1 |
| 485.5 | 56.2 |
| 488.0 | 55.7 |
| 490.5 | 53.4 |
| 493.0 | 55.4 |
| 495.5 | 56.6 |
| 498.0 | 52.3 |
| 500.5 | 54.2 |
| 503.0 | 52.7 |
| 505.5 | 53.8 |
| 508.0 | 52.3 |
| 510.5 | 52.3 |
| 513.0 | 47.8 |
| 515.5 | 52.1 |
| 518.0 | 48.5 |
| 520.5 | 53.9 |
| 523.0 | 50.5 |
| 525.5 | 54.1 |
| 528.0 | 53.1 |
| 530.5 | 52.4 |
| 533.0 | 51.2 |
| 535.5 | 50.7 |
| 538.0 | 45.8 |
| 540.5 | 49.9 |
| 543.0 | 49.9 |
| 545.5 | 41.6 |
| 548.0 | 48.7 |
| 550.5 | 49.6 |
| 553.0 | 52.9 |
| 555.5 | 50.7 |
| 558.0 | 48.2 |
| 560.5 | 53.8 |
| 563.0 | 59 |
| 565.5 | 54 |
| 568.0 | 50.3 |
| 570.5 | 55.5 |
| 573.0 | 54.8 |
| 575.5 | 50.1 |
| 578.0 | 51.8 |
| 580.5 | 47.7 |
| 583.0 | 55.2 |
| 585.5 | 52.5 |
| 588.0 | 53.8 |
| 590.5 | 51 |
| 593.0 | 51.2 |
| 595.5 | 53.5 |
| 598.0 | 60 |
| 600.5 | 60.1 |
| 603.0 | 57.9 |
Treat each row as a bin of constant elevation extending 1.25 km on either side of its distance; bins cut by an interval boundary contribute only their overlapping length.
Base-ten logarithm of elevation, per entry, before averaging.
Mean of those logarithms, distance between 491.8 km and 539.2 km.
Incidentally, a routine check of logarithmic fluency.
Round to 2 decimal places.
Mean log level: 1.72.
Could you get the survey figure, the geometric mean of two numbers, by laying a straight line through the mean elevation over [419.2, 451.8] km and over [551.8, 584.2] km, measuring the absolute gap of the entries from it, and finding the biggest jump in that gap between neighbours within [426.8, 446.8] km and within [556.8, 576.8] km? 3.8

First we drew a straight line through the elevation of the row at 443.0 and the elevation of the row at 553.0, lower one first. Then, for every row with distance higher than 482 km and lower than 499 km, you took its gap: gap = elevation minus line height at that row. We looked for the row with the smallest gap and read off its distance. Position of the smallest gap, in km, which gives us 498.0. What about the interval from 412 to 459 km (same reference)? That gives 455.5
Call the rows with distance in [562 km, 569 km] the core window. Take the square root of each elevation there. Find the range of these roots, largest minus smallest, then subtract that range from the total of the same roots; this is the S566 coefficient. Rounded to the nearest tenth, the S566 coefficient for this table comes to 21.5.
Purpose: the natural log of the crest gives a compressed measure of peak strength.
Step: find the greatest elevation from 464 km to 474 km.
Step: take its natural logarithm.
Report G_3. 4.057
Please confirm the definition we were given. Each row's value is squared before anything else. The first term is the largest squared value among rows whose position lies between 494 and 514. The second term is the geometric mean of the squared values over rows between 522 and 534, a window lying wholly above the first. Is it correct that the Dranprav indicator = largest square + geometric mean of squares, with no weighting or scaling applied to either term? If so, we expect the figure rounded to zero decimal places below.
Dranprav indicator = 5933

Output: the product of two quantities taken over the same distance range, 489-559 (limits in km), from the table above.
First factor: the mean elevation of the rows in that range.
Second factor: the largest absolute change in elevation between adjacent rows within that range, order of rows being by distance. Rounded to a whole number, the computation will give 425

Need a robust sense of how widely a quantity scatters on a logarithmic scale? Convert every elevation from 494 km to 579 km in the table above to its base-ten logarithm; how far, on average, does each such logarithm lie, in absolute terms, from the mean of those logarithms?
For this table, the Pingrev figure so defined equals 0.020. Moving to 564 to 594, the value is 0.016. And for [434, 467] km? 0.042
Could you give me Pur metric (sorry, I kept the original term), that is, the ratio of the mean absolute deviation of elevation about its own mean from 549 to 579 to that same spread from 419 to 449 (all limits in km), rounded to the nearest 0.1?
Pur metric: 1.5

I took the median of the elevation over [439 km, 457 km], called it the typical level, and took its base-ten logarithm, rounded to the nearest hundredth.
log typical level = 1.77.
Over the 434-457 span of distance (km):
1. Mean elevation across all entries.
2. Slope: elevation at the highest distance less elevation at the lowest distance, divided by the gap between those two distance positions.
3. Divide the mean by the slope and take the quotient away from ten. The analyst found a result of 68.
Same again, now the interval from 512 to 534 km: -293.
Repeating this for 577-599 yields -119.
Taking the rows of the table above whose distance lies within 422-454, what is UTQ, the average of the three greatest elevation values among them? 61.0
